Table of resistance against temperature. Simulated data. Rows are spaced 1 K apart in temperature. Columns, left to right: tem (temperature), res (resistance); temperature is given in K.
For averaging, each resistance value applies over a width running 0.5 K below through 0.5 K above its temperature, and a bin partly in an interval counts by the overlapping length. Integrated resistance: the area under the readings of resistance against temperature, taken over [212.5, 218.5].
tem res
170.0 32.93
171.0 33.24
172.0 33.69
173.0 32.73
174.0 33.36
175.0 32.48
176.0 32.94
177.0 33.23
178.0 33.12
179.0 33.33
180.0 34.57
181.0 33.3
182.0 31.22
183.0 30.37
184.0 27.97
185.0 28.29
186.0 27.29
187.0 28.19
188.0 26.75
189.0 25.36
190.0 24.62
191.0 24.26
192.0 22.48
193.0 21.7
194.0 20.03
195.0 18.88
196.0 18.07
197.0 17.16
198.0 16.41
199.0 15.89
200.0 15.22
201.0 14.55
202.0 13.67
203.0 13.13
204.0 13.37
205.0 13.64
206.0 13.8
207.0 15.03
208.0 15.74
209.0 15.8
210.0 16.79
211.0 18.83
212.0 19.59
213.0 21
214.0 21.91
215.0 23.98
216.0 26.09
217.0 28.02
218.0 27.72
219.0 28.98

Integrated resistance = 149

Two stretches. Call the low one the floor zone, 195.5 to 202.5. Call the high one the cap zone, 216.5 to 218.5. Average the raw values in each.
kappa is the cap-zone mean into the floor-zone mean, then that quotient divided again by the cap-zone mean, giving 0.020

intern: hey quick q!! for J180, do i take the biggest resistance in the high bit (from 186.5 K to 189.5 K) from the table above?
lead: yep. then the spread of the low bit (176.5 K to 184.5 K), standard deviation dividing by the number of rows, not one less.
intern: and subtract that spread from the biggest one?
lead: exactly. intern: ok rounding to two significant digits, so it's 26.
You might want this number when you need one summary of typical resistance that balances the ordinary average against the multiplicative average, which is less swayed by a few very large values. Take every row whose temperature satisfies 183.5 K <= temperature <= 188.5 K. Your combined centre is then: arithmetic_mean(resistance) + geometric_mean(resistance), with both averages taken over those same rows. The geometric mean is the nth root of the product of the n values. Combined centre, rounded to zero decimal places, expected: 55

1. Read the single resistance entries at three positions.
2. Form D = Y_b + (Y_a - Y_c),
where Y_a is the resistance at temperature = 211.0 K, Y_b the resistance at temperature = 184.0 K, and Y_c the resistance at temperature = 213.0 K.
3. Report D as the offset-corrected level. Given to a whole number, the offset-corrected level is 26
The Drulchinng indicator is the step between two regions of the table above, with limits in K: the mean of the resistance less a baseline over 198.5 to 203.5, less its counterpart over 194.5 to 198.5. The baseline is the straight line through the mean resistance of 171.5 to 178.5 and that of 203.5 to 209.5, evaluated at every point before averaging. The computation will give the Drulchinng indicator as 0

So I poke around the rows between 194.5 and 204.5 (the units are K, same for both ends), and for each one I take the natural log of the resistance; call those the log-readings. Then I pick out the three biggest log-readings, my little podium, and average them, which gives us 2.9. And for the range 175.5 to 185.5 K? 3.5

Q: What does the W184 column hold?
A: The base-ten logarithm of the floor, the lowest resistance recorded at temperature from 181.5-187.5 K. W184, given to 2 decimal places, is 1.44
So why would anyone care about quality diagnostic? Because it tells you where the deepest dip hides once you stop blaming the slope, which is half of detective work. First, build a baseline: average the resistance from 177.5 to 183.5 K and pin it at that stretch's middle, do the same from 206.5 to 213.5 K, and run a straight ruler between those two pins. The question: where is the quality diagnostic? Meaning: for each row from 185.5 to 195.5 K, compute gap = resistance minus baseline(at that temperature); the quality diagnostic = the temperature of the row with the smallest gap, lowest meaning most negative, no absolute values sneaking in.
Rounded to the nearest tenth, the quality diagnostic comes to 195.0 K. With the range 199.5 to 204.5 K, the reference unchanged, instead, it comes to 203.0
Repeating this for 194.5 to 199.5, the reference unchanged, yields 199.0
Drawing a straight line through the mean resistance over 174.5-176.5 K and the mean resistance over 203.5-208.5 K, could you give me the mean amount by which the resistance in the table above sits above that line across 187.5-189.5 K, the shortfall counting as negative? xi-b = 1.2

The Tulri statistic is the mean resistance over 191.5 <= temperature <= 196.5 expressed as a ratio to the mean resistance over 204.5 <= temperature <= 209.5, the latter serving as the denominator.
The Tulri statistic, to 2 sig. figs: 1.4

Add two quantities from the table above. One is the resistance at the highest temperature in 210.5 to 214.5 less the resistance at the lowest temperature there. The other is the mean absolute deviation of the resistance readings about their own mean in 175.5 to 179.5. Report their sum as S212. 3.2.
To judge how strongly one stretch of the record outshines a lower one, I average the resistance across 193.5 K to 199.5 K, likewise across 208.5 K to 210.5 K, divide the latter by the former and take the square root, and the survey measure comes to 0.96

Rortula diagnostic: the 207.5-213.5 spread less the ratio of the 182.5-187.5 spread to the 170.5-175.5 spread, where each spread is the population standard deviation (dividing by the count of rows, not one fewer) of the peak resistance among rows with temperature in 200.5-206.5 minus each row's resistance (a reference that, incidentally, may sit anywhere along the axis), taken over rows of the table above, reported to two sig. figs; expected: -0.38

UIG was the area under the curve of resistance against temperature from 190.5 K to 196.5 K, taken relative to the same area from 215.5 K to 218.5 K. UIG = 1.5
